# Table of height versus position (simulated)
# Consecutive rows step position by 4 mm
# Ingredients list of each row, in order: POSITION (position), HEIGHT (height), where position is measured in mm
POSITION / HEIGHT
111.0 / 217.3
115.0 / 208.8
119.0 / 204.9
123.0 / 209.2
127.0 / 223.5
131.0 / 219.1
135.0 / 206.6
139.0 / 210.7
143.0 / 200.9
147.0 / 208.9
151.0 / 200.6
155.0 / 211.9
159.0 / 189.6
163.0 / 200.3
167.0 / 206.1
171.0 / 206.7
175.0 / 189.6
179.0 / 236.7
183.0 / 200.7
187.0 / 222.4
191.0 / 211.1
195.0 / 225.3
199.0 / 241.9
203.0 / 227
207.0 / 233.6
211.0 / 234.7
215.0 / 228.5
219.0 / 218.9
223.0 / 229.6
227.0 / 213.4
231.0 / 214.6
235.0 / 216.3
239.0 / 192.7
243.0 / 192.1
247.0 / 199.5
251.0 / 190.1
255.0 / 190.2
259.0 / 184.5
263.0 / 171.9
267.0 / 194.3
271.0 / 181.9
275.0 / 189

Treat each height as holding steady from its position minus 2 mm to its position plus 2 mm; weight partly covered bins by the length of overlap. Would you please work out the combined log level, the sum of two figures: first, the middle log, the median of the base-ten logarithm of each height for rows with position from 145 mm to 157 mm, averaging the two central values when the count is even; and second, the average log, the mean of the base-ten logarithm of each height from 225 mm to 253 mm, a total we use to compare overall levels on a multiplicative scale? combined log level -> 4.63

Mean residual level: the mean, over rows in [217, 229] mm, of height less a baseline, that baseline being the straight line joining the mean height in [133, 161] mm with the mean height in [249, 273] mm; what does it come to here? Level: 29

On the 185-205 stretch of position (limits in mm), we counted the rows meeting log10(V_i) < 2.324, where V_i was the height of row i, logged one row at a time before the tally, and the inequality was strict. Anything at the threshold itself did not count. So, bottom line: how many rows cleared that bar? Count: 0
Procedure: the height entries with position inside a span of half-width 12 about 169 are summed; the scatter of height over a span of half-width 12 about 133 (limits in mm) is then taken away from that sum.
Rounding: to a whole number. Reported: 1221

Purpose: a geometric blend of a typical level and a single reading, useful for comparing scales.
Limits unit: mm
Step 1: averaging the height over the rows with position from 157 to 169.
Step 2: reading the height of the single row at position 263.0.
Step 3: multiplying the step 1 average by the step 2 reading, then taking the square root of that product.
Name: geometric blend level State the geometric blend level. 185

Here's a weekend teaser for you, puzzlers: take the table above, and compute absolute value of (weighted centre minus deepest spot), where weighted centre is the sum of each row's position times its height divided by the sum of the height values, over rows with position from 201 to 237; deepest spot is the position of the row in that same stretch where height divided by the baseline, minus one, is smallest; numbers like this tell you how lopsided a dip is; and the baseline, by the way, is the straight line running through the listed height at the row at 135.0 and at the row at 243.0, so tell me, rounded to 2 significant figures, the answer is 8.3 mm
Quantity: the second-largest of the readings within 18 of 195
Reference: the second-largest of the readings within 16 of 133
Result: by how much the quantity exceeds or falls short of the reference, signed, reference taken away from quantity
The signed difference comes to 18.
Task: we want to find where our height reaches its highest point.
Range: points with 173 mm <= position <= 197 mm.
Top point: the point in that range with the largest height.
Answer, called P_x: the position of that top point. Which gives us 179.0 mm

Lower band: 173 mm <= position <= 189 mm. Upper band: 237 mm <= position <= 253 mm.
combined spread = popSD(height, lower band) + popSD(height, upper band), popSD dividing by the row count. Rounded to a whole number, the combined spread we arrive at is 22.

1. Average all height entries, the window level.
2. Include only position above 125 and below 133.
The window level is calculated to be 221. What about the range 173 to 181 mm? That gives 213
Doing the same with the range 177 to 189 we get 220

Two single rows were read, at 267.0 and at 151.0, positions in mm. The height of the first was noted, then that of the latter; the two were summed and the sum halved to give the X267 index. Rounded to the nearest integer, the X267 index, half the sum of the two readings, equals 197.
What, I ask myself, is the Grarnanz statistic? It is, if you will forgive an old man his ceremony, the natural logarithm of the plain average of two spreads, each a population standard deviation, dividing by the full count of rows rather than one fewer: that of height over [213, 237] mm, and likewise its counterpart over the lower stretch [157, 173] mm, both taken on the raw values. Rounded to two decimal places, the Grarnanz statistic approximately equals 1.90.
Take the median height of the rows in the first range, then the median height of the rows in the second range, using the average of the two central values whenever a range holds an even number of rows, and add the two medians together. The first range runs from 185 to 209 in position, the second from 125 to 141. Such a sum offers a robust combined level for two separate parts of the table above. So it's 441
